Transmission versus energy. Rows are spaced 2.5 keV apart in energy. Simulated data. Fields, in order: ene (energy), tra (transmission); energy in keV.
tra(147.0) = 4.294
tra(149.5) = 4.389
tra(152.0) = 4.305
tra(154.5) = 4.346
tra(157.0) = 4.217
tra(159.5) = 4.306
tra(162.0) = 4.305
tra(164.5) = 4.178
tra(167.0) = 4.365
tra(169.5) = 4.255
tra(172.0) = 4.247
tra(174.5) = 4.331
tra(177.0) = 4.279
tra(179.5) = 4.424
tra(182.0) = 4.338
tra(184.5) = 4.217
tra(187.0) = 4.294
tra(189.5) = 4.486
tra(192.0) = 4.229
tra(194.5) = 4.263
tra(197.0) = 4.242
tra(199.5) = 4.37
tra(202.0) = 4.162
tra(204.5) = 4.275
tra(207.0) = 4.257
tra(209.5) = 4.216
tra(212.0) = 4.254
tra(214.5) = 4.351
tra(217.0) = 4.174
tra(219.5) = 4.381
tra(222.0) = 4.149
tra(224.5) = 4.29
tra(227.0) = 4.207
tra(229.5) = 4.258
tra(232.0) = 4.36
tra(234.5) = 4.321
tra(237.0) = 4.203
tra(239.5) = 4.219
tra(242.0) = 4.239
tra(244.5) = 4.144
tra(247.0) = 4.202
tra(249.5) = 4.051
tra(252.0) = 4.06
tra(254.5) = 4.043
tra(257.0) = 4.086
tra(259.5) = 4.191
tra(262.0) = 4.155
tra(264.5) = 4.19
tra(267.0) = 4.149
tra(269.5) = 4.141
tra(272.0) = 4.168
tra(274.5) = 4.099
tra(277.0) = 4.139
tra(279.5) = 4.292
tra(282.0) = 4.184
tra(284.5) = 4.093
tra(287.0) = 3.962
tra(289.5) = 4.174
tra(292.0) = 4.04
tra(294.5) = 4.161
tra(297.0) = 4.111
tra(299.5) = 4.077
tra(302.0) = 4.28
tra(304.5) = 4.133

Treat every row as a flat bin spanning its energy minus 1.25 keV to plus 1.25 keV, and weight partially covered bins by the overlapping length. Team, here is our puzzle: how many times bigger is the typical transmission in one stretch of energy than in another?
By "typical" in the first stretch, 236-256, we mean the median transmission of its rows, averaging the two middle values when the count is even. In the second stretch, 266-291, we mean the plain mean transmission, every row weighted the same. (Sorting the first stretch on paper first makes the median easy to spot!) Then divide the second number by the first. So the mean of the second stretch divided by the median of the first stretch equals 0.992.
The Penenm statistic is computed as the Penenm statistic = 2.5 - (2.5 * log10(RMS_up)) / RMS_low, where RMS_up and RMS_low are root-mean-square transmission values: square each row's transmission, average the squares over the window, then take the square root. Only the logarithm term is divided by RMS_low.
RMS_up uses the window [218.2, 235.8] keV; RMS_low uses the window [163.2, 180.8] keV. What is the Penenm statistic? 2.13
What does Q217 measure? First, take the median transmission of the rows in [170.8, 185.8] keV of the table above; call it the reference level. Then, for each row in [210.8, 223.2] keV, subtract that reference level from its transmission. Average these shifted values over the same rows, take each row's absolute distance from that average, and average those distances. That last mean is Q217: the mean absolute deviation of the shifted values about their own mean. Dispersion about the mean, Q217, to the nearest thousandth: 0.083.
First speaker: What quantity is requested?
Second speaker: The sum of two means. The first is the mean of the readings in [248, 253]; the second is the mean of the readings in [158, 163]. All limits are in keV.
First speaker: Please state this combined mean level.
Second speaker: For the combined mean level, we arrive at 8.36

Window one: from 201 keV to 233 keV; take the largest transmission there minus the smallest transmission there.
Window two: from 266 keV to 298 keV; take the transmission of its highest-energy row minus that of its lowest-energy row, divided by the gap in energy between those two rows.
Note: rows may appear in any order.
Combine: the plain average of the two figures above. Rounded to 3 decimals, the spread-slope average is 0.115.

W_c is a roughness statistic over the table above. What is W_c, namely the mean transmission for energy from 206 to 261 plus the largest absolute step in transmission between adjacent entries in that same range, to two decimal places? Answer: 4.44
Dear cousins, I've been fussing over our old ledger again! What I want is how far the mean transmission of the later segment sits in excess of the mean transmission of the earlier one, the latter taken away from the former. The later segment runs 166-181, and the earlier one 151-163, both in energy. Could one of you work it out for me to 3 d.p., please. 0.021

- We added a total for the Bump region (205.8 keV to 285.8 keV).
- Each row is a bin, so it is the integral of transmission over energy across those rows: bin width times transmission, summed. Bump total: 336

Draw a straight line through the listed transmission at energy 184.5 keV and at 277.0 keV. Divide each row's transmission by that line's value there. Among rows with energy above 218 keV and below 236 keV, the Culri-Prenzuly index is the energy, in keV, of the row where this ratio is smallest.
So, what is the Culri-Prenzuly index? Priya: 222.0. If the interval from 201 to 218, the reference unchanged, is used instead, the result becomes 202.0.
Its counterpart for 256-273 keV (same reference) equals 257.0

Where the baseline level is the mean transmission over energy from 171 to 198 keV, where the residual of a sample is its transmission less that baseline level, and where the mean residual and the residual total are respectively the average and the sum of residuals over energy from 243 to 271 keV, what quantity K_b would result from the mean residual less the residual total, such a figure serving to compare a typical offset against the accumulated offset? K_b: 1.8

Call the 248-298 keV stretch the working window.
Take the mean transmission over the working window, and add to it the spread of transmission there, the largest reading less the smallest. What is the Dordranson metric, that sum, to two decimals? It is 4.45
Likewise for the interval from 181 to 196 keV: 4.57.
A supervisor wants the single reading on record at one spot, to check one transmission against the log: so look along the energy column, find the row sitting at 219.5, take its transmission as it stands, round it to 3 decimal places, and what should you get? 4.381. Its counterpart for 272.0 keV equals 4.168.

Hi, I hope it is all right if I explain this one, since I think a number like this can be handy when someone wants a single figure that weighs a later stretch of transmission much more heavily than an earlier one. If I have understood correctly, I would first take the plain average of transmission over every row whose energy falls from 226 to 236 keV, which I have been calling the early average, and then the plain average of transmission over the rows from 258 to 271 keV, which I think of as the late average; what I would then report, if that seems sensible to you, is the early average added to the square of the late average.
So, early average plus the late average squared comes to 21.6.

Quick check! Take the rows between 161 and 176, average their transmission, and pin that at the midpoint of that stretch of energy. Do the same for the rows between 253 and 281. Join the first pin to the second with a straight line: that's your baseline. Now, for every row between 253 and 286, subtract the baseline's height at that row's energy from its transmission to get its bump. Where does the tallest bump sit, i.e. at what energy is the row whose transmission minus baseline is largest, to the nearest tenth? 279.5 keV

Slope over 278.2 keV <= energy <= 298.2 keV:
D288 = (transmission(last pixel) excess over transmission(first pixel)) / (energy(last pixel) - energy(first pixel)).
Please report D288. -0.0103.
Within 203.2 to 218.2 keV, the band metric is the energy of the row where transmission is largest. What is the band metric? 214.5 keV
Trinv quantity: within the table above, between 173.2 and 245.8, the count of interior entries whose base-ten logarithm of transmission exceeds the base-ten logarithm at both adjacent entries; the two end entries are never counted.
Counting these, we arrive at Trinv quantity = 10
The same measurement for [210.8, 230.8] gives 3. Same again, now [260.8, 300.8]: 5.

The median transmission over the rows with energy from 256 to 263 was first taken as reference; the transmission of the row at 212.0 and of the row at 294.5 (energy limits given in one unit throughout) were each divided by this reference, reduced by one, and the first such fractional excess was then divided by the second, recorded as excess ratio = 16.5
